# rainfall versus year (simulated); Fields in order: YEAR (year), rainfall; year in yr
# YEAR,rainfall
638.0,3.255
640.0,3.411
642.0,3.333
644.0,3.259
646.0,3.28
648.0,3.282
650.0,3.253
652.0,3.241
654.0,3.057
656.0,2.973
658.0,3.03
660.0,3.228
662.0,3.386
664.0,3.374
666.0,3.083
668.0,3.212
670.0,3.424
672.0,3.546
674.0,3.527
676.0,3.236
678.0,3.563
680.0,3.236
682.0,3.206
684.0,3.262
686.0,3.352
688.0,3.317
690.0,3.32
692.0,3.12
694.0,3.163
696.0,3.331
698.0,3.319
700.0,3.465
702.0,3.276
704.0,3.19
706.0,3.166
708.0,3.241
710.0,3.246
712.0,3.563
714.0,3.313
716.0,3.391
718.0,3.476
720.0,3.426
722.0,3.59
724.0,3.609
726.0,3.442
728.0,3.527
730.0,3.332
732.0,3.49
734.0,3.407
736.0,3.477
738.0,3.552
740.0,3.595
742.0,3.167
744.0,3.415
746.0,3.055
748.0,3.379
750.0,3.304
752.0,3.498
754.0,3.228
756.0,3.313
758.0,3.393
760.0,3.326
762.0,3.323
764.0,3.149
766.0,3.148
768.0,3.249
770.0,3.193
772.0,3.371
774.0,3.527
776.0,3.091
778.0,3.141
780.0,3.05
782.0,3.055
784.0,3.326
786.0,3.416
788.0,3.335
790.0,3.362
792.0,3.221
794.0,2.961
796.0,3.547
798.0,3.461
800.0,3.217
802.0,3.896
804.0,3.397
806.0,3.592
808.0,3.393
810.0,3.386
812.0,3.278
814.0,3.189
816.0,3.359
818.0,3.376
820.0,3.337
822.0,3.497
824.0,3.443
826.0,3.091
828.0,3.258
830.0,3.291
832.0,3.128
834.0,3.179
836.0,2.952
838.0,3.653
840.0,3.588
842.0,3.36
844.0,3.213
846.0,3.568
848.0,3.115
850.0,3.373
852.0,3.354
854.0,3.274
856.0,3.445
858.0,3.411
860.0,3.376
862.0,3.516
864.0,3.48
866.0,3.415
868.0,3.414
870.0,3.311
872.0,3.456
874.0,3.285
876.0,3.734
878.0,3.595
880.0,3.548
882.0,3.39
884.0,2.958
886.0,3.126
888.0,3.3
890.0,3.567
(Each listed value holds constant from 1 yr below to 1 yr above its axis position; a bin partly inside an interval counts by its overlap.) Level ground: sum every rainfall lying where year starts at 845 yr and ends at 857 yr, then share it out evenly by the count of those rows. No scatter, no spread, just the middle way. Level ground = 3.35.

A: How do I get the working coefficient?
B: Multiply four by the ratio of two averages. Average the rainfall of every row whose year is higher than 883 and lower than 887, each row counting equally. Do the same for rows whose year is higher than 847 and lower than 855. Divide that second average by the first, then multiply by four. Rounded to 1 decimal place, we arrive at 4.3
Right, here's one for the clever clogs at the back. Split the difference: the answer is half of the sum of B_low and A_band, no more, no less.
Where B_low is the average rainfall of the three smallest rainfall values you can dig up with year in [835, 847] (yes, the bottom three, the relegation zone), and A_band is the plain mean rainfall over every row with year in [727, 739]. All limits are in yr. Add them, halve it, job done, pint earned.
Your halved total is 3.32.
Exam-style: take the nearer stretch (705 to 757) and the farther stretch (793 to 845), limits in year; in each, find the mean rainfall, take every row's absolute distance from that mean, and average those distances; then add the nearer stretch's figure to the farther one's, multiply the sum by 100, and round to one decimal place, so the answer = 28.1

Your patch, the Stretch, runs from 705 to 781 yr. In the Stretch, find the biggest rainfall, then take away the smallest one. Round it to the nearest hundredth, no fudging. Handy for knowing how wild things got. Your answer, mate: 0.56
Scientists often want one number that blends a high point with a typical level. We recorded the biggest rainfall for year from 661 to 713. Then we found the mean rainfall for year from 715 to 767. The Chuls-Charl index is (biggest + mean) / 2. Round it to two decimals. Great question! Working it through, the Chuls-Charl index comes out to 3.47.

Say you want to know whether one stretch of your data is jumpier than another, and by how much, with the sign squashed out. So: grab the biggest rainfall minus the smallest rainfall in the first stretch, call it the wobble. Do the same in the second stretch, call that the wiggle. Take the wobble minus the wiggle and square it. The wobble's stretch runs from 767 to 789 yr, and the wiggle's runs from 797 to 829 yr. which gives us 0.108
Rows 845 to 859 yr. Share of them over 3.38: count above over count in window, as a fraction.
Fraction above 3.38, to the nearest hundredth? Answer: 0.43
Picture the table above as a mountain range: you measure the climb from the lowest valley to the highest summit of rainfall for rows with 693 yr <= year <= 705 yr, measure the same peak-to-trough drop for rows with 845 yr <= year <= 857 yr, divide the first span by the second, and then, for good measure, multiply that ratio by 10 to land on 6.7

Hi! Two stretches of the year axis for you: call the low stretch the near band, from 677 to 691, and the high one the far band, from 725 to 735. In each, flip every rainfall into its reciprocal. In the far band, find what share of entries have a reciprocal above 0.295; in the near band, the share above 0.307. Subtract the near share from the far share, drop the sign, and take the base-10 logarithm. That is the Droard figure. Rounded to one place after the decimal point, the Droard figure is -1.1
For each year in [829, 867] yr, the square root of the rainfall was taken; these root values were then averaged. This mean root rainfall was 1.83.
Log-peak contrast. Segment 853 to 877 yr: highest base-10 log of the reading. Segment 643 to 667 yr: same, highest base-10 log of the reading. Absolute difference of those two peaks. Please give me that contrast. 0.042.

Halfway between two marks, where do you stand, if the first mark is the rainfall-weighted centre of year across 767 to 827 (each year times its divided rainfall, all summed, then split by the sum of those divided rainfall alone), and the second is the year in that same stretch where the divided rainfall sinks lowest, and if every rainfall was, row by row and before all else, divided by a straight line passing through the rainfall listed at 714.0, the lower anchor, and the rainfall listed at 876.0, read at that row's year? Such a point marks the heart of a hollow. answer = 795.5 yr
